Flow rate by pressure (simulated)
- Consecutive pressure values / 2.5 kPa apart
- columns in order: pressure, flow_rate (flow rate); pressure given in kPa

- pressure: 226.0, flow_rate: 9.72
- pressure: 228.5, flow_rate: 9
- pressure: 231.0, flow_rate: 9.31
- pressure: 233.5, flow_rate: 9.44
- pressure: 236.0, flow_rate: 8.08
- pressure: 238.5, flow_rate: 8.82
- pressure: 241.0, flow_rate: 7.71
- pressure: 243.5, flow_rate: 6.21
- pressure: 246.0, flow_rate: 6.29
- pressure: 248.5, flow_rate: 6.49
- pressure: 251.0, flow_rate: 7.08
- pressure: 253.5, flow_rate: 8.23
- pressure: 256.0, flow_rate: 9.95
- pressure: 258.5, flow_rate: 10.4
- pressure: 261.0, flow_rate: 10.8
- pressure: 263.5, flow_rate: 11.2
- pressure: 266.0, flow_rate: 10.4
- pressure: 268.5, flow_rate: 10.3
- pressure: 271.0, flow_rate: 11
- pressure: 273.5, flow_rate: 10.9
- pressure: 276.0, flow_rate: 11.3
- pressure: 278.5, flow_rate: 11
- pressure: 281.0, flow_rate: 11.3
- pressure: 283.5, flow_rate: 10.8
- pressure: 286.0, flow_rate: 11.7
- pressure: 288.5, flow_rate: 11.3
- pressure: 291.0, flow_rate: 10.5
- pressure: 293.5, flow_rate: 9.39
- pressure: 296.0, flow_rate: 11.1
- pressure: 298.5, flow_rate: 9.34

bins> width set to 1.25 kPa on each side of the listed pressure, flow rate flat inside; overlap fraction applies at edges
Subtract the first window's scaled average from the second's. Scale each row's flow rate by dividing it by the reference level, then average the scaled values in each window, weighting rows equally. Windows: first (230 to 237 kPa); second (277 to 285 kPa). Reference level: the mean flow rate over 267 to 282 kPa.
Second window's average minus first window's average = 0.19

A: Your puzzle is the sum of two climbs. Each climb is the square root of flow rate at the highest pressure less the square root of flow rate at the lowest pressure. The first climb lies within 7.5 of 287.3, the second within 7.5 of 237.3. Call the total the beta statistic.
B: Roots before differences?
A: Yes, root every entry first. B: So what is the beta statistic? -0.86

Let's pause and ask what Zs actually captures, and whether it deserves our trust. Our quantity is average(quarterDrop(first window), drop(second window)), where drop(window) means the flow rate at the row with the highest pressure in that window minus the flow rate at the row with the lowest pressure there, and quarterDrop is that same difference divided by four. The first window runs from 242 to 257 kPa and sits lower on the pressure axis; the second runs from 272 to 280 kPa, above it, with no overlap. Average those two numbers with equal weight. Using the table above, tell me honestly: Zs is 0.52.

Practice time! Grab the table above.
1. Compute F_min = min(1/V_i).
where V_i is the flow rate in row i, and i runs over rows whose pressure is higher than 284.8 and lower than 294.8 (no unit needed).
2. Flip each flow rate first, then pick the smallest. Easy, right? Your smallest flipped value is 0.085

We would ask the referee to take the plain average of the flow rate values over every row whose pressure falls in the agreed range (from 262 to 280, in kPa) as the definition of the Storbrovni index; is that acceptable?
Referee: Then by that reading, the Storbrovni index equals 10.9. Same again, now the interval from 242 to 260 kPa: 7.8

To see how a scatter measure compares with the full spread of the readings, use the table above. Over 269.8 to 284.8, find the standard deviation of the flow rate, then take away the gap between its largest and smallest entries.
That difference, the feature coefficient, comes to -0.3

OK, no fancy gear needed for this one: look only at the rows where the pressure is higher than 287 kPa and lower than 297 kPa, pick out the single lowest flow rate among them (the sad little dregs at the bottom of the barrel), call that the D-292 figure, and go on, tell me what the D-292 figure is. 9.39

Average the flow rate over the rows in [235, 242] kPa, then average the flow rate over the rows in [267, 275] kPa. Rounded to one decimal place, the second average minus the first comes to 2.5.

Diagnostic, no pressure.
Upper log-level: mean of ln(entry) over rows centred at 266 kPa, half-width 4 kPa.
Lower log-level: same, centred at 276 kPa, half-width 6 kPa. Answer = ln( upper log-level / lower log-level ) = -0.02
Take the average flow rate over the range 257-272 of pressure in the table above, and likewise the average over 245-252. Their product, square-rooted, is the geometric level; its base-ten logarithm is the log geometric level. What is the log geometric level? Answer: 0.92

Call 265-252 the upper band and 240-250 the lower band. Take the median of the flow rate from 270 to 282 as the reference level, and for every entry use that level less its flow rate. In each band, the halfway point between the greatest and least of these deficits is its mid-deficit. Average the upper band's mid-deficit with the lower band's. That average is 2.66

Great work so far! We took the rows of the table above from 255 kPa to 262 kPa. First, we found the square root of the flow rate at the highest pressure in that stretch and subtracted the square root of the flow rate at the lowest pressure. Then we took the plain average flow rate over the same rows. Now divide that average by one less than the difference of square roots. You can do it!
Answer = -12.0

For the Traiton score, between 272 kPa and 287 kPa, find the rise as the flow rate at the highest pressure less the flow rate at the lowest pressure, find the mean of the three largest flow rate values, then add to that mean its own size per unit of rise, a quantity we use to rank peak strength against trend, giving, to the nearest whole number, 26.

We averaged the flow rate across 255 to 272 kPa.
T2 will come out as 10.6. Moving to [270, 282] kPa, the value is 11.1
